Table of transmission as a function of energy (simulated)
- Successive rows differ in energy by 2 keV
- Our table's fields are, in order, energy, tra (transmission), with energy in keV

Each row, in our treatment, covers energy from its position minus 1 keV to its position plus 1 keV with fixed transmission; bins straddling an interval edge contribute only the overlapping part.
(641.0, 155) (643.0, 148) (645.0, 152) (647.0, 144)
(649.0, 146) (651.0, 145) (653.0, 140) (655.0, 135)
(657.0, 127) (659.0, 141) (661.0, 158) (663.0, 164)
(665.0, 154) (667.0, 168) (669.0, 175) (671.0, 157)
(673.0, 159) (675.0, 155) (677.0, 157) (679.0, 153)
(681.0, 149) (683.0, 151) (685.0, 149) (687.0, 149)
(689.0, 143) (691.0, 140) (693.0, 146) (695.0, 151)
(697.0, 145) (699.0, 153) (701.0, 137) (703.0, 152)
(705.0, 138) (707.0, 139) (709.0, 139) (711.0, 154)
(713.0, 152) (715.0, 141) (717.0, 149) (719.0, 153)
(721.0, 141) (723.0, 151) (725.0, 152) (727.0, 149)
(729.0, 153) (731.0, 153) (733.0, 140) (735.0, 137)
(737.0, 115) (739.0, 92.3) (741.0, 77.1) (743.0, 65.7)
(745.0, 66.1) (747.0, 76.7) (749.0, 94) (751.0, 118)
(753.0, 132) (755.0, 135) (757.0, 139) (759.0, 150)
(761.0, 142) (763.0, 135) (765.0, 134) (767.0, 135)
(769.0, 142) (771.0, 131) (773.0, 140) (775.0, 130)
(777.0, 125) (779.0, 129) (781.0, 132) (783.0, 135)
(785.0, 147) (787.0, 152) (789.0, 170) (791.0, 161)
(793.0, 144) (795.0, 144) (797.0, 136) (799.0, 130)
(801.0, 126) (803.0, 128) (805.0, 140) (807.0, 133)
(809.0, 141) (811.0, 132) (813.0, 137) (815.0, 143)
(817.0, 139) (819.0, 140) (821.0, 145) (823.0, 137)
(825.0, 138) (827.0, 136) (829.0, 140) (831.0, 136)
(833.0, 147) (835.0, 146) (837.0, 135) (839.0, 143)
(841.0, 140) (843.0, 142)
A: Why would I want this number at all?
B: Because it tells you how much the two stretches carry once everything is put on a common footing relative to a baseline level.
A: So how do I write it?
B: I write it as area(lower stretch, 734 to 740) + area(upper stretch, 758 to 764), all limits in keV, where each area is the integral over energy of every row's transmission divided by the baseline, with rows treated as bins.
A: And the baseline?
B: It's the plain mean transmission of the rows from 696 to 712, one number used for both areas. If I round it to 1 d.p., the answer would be 10.7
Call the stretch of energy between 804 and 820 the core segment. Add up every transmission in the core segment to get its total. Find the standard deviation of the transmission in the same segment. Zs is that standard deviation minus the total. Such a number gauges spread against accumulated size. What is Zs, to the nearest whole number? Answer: -1101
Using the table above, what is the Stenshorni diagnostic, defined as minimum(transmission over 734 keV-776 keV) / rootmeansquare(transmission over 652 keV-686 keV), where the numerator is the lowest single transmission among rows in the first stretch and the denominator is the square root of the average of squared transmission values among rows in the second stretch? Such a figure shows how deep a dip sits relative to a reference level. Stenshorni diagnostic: 0.43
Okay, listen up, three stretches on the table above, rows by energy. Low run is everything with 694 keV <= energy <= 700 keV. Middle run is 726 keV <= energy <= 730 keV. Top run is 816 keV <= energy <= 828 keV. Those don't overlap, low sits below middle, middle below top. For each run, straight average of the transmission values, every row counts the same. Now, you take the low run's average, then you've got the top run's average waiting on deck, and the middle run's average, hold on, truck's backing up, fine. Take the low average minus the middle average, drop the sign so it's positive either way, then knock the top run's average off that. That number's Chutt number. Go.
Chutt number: -138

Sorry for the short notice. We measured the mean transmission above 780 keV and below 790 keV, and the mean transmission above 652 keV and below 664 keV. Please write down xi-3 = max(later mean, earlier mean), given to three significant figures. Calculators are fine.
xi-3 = 147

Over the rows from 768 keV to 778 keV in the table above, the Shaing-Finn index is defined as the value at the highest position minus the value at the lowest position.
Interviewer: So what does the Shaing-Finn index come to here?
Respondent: -17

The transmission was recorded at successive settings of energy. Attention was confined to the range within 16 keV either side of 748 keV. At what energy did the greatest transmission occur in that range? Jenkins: 759.0 keV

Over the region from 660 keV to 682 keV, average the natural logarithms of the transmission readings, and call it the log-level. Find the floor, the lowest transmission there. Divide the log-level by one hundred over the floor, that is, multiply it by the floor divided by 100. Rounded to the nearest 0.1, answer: 7.6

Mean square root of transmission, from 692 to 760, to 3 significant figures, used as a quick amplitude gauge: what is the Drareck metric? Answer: 11.4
